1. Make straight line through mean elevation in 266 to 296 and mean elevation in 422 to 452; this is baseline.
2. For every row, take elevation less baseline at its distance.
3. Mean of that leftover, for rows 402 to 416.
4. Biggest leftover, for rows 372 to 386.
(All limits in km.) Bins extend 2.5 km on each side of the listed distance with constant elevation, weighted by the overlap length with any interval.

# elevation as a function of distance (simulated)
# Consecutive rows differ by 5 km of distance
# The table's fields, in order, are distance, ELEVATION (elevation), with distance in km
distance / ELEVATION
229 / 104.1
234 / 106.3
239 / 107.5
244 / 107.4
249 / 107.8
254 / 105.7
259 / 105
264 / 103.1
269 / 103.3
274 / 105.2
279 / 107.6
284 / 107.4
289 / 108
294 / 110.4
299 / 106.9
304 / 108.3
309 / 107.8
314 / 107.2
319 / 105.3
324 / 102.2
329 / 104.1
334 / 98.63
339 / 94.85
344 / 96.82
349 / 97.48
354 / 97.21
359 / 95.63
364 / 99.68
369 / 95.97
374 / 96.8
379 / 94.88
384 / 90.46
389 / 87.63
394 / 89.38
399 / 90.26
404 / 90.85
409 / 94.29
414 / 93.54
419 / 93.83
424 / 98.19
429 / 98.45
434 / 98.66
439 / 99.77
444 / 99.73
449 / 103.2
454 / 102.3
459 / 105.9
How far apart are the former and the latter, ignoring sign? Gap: 2.3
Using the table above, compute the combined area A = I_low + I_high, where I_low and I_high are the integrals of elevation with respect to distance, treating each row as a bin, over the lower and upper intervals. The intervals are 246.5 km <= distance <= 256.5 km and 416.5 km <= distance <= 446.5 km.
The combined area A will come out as 4011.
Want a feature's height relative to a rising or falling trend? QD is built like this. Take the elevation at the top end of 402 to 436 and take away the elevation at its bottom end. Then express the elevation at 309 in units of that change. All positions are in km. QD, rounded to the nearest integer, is 14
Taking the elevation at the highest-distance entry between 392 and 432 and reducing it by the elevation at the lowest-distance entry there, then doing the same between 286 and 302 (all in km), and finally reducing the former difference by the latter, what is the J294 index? 10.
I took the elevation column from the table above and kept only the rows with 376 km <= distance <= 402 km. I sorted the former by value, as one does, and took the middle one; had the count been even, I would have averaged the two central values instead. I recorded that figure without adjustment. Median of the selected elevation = 90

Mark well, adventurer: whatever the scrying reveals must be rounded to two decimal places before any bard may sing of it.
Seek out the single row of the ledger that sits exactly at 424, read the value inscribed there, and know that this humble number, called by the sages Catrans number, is 98.19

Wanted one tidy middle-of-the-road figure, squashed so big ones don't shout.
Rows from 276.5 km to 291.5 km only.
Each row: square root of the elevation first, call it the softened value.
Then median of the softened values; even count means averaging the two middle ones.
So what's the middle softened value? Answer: 10.4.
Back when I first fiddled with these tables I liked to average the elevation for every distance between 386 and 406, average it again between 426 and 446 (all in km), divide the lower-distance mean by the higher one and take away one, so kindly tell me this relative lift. -0.10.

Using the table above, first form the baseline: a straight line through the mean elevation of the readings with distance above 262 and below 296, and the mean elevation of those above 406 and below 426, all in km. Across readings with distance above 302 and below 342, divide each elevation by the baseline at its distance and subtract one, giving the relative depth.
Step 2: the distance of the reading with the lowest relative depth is 339 km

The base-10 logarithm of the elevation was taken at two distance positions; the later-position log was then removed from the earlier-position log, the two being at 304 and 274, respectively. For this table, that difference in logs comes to -0.01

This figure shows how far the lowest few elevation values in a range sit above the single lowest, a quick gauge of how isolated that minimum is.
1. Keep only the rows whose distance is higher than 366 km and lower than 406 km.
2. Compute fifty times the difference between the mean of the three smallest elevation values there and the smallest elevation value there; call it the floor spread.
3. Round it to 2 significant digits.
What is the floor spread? 73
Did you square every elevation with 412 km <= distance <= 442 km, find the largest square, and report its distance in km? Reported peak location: 439 km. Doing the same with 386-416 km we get 409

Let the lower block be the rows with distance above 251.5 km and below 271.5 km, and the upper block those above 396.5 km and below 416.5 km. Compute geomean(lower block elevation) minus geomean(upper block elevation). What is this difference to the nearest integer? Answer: 12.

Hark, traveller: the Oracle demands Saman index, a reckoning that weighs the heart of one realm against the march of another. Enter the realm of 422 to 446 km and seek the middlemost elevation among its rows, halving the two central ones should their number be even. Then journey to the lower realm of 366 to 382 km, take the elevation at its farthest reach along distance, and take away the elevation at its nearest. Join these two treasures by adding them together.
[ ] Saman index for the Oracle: 97.6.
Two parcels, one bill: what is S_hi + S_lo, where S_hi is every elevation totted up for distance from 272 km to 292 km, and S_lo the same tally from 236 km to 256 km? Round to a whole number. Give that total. 857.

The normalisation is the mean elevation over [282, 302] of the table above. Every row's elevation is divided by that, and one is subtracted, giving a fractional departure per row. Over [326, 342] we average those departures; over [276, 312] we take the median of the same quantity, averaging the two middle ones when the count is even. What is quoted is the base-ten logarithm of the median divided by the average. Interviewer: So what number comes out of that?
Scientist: -1.4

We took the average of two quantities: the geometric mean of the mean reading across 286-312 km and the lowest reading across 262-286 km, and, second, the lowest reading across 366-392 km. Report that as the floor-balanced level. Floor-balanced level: 96.6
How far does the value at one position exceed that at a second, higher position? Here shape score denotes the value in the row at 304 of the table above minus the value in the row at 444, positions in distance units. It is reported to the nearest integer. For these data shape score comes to 9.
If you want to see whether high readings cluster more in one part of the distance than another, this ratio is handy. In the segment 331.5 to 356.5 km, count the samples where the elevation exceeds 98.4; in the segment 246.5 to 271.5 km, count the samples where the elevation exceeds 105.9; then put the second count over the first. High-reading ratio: 1.0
